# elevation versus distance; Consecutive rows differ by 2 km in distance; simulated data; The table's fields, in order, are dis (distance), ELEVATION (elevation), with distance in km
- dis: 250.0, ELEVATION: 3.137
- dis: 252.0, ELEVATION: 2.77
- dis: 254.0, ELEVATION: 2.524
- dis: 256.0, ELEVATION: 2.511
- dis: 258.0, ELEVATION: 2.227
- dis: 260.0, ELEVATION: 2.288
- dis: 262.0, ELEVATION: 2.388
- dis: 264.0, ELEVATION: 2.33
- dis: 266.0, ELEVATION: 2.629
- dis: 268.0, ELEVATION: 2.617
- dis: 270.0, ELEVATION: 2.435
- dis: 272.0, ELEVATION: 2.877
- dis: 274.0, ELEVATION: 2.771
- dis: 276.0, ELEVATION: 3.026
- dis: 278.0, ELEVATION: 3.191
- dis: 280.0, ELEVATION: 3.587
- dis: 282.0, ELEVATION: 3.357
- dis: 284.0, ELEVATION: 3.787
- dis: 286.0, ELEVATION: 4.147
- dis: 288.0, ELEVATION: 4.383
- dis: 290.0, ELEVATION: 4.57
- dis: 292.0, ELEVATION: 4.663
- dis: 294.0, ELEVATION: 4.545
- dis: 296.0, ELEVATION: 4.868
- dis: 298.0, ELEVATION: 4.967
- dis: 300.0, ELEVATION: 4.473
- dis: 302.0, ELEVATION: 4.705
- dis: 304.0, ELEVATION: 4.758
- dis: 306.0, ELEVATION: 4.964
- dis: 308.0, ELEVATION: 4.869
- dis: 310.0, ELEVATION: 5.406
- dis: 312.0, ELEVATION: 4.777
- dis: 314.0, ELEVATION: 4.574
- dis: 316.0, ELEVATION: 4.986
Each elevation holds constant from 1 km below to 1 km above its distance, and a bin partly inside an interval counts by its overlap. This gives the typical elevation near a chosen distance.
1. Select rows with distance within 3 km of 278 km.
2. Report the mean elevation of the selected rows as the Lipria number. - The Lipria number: 3.3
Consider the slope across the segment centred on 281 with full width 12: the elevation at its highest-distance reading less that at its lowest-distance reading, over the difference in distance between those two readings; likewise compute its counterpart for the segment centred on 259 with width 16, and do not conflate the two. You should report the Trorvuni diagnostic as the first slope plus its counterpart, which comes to 0.10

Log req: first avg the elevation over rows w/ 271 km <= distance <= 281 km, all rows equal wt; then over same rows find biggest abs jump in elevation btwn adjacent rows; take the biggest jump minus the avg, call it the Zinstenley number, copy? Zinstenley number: -2.7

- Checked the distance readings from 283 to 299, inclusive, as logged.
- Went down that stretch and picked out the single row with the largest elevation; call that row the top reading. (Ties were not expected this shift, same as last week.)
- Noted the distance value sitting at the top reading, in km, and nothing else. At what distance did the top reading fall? 298.0 km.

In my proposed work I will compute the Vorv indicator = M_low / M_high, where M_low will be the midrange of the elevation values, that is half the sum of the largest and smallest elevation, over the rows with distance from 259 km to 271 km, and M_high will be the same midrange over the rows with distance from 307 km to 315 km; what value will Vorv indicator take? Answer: 0.49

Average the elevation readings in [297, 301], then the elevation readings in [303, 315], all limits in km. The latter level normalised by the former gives 1.0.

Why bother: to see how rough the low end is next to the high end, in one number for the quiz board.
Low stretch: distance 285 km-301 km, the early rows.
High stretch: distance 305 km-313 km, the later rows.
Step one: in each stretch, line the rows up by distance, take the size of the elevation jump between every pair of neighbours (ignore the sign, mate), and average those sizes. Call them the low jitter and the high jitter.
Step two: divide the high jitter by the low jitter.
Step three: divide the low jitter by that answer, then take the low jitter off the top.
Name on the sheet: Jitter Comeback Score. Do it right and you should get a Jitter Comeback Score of -0.10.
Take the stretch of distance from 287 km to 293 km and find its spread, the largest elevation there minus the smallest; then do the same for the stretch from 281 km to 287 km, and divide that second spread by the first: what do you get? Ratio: 2.82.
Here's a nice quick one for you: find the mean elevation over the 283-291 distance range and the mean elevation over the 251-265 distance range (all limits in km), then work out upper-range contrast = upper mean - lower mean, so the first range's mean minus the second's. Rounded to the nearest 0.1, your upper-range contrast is 1.8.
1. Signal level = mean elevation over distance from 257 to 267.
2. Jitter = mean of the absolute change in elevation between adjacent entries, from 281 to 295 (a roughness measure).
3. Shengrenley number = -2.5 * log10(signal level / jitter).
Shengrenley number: -2.5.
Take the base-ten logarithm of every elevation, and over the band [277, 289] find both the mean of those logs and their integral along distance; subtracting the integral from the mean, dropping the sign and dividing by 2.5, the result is 2.5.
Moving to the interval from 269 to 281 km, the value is 2.1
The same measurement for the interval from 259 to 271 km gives 1.7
